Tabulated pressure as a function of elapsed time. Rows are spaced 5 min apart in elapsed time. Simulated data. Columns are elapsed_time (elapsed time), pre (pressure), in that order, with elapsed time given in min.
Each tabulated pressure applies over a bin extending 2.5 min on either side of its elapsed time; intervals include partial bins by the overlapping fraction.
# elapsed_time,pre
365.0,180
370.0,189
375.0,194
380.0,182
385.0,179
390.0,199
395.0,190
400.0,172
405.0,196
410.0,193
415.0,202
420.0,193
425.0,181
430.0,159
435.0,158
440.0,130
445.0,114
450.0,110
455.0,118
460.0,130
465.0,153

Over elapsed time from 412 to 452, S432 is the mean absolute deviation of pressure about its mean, 28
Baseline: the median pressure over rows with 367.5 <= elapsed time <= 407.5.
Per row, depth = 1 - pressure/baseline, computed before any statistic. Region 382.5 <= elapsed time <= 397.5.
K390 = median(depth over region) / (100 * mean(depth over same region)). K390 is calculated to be -0.030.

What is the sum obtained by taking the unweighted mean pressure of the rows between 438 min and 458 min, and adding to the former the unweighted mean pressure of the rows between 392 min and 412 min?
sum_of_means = 306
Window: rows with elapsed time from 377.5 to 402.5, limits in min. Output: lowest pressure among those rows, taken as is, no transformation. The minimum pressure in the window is 172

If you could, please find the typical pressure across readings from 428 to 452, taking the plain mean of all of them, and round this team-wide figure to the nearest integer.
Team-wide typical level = 134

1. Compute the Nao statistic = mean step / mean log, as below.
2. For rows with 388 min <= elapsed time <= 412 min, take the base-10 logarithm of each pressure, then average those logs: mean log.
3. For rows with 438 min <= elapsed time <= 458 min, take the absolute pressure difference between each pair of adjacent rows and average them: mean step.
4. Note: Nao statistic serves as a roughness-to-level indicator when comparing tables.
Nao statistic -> 4.1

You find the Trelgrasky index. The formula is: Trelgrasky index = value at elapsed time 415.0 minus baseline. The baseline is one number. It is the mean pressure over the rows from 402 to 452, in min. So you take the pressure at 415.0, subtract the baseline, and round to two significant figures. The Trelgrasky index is 38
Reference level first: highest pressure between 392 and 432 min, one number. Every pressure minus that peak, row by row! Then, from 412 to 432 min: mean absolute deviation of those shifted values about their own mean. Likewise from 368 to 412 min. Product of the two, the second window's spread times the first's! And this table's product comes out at 97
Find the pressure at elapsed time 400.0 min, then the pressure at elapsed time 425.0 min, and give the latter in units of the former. 1.05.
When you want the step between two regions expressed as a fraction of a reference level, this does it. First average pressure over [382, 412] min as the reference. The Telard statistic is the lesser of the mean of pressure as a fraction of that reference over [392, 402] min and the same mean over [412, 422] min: 1.0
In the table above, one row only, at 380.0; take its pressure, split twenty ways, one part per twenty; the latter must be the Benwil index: 9.1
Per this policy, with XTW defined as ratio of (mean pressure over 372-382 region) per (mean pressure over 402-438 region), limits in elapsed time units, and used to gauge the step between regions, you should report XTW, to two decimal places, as 1.03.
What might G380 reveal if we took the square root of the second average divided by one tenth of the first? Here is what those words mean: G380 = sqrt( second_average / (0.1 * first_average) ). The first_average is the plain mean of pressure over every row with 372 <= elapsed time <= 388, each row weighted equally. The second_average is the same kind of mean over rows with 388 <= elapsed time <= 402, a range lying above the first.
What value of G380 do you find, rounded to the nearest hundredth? 3.18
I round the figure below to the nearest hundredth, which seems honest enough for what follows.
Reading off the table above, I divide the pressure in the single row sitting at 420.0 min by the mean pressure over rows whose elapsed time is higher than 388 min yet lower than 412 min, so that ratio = 1.02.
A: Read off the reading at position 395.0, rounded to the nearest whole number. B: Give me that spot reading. 190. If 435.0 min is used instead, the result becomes 158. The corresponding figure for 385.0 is 179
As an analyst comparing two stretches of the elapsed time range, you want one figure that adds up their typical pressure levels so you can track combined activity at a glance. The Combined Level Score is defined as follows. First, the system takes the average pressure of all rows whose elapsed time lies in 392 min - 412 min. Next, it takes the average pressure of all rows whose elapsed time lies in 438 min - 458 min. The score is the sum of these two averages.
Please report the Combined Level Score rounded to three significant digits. 306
